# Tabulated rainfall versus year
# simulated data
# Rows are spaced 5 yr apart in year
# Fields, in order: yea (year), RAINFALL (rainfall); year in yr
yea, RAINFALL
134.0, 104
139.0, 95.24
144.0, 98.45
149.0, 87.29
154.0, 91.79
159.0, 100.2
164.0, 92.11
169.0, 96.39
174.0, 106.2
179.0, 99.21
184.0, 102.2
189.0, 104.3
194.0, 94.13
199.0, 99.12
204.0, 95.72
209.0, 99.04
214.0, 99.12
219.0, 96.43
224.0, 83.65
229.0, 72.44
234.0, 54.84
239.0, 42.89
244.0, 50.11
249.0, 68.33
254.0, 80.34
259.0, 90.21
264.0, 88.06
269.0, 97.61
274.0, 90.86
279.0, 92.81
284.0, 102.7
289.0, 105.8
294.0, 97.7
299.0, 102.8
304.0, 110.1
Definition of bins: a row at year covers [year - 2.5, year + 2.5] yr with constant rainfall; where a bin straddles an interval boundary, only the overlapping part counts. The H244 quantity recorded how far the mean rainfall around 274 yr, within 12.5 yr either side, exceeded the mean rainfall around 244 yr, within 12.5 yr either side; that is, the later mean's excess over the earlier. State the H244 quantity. 35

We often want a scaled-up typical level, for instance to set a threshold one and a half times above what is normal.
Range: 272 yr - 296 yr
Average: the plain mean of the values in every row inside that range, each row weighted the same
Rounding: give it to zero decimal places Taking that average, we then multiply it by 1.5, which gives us 147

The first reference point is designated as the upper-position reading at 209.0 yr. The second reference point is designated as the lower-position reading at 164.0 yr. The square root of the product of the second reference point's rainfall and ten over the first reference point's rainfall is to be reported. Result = 3.05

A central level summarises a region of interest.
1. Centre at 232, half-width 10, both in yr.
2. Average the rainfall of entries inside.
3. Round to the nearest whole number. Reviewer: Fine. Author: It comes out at 63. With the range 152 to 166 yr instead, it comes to 95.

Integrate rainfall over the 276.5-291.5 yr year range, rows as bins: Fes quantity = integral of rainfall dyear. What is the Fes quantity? 1507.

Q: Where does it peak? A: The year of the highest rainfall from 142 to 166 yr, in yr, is 159.0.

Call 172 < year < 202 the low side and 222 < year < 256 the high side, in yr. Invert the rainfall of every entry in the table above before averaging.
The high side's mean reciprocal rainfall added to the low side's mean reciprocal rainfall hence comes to 0.026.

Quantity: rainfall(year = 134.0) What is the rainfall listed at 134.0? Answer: 104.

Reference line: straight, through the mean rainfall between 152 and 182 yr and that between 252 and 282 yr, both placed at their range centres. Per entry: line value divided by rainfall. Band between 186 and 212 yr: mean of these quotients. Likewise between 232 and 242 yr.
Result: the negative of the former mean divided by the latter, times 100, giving -50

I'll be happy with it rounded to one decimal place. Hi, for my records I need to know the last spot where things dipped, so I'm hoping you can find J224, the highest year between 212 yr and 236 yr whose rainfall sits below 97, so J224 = 234.0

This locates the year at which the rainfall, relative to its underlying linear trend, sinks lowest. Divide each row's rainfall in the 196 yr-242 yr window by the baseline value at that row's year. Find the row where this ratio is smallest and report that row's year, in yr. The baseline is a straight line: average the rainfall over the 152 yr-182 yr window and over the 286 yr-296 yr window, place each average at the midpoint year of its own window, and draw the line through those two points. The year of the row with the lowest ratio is 239.0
